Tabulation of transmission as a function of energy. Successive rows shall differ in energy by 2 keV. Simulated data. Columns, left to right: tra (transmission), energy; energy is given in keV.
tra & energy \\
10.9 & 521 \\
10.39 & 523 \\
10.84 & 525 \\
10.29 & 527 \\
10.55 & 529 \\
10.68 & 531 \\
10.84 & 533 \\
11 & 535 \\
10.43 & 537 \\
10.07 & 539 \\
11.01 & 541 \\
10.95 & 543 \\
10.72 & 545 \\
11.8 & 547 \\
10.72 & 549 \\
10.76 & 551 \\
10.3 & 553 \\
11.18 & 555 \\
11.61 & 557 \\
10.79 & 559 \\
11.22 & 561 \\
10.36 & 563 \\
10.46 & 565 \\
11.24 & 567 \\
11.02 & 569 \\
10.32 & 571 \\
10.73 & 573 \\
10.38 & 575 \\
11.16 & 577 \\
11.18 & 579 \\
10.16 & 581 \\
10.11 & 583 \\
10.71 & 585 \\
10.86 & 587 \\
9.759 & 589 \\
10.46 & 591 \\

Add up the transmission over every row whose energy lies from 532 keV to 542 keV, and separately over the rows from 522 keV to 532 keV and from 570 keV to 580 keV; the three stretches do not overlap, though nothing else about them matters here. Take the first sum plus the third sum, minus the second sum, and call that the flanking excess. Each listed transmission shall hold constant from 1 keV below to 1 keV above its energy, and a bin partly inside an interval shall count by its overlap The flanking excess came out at 54.4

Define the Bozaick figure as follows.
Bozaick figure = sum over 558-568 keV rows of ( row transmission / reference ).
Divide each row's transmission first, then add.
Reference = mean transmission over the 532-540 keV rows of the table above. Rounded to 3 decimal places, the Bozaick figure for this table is 5.108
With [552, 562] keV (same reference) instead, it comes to 5.205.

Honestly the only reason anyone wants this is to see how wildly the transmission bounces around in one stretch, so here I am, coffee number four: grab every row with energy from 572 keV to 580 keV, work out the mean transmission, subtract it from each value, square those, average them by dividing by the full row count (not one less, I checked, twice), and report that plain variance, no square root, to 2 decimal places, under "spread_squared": 0.11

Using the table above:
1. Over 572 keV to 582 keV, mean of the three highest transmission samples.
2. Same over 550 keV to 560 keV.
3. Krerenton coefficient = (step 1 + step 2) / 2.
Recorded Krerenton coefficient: 11.1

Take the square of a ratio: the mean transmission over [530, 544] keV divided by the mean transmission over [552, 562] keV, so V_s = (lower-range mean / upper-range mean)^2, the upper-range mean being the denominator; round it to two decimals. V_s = 0.94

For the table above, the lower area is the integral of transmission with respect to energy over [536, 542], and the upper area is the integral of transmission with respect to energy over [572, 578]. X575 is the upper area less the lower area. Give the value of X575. 1.5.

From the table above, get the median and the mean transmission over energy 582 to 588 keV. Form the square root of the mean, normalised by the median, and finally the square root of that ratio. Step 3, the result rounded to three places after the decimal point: 0.551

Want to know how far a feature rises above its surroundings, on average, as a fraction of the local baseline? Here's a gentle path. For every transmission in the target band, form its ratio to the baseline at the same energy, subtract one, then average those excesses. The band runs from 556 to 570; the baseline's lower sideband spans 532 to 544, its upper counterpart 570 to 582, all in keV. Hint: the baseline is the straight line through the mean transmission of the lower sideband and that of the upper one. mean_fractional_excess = 0.026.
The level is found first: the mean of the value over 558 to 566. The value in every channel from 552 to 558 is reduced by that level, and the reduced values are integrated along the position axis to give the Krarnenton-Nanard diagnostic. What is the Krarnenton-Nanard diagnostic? 1.9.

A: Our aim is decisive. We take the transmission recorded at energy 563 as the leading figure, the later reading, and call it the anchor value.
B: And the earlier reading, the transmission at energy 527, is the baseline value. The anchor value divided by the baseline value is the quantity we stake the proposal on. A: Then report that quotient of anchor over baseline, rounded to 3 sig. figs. 1.01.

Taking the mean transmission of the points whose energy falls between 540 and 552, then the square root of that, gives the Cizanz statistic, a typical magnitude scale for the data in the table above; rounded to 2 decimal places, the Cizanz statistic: 3.32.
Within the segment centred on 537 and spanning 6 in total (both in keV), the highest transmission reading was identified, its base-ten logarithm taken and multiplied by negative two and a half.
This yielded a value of -2.60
